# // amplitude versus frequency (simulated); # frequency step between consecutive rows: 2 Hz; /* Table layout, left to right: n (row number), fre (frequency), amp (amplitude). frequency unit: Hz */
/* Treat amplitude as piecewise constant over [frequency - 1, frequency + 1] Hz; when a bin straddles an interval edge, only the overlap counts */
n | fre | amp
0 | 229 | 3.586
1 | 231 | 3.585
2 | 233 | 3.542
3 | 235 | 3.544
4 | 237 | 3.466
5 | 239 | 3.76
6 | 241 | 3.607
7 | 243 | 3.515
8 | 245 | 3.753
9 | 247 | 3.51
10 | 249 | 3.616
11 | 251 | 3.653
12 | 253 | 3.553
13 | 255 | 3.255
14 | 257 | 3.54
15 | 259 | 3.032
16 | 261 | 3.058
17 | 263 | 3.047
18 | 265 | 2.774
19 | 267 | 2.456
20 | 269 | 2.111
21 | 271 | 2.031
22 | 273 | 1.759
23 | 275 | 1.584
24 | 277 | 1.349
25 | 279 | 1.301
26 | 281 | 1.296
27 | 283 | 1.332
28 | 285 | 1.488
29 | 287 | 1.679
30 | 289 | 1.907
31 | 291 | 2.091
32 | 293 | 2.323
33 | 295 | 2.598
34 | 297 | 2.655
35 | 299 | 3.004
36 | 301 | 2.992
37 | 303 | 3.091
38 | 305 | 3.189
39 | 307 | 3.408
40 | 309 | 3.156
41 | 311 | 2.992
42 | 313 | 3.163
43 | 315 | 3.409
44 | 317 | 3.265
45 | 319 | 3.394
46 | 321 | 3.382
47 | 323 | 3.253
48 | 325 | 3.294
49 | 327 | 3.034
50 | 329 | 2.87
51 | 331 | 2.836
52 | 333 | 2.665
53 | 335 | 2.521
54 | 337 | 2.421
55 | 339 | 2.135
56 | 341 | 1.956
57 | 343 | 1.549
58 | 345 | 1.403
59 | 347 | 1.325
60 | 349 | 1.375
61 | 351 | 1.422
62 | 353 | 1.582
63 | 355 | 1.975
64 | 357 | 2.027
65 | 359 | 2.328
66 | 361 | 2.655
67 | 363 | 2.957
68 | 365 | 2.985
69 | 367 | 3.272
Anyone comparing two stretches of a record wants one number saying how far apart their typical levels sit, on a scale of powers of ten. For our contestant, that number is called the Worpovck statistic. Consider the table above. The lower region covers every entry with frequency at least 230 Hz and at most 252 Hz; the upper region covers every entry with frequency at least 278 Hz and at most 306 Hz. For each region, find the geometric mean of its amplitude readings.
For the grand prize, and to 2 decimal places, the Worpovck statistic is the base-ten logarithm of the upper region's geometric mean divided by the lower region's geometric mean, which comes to -0.23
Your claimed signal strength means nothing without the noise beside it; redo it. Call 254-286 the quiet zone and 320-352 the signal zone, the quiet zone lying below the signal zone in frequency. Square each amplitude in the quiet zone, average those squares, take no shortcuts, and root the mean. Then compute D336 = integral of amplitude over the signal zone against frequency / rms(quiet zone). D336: 32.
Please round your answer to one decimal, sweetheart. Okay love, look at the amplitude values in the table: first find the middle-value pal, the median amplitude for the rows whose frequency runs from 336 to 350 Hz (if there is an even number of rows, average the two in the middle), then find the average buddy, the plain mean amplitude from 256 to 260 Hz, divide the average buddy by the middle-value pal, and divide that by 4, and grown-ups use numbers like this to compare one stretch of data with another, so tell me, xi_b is 0.5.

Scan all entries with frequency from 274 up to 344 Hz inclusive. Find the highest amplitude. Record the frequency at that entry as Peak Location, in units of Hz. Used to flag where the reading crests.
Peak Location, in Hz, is 315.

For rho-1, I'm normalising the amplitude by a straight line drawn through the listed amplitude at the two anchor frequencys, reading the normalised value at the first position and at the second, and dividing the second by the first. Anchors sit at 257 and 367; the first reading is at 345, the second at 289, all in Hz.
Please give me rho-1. 1.3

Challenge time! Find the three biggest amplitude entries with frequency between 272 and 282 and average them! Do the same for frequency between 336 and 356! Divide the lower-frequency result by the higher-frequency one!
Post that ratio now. 0.7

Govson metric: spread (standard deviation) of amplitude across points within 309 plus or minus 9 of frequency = 0.15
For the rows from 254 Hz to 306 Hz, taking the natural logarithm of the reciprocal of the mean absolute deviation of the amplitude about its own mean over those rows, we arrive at 0.46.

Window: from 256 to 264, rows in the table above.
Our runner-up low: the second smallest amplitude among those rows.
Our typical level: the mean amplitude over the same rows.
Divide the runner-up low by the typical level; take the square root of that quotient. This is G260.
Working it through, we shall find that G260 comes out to 0.981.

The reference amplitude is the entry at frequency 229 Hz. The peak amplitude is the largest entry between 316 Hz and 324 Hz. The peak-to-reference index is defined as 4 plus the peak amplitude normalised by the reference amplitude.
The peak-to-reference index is 4.9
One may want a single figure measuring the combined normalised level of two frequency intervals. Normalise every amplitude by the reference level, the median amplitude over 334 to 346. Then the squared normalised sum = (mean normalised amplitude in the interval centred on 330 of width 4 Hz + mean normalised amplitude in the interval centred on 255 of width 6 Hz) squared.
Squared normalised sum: 9.5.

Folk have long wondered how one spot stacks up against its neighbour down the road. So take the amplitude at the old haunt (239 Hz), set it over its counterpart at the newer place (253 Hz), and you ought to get 1.06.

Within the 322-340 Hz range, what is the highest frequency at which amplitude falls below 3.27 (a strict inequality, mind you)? 339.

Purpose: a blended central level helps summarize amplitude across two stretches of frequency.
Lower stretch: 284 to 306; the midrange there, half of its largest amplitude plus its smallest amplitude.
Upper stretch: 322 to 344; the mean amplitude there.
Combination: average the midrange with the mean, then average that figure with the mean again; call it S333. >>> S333 2.5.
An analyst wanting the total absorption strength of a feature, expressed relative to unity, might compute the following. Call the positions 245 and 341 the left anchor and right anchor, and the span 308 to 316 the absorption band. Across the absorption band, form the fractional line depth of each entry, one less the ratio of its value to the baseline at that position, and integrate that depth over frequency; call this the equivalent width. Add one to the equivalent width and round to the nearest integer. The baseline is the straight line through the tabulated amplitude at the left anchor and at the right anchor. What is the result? -1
